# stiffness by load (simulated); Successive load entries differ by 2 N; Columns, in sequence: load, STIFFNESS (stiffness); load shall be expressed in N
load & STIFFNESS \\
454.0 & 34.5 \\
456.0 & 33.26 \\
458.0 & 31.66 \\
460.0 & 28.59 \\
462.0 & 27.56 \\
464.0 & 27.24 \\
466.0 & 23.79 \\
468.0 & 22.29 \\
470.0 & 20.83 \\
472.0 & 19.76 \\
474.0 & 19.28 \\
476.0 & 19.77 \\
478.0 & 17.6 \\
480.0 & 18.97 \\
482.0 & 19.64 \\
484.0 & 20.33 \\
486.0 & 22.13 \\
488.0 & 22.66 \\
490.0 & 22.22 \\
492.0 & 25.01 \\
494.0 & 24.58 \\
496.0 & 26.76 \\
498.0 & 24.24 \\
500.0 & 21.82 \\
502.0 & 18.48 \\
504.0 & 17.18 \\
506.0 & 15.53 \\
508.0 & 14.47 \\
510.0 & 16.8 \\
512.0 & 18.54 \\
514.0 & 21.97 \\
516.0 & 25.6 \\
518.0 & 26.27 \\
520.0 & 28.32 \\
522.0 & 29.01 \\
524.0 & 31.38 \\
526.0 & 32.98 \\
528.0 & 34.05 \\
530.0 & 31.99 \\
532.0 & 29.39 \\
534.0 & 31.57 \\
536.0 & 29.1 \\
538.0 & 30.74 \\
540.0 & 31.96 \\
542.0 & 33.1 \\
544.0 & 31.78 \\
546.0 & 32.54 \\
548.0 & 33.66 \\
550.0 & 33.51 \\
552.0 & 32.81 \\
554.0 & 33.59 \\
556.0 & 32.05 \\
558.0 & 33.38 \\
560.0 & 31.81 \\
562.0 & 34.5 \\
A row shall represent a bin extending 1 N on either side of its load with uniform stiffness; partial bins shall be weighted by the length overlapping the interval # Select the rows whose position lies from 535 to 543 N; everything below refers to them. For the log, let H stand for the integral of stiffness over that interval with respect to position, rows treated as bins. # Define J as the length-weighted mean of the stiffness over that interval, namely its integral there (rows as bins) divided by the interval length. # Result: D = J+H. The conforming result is 281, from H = 250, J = 31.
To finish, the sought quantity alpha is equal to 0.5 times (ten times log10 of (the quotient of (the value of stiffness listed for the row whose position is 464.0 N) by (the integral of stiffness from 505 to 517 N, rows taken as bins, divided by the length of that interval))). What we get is 0.80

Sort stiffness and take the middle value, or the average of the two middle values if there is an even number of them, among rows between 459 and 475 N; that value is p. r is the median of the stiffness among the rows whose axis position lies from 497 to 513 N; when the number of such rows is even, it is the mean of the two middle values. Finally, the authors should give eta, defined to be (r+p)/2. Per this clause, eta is 20.4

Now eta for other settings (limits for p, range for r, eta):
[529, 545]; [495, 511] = 24.8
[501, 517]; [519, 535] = 24.7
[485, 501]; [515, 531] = 26.8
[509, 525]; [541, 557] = 29.4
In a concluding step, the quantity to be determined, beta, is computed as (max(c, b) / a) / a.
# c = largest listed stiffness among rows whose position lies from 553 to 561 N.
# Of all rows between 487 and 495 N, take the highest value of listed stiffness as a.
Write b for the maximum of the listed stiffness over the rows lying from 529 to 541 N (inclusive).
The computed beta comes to 0.0537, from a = 25.01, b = 31.99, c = 33.59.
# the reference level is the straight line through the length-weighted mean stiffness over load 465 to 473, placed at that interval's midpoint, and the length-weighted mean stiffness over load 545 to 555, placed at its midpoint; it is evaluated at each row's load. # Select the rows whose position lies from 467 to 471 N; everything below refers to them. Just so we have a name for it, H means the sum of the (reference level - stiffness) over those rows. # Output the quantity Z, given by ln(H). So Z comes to -1.5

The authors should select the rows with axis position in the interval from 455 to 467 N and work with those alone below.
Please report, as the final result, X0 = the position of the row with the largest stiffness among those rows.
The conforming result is 456.0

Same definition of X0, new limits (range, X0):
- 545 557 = 548.0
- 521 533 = 528.0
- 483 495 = 492.0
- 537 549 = 548.0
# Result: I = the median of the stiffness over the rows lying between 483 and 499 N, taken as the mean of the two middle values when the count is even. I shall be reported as 23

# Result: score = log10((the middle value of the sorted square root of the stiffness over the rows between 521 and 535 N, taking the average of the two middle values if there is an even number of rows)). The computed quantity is 0.750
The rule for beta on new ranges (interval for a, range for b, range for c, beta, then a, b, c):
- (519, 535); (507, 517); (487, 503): 0.0231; 34.05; 25.6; 26.76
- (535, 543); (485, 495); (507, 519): 0.0240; 33.1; 25.01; 26.27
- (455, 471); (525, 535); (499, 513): 0.0308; 33.26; 34.05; 21.82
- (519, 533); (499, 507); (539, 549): 0.0290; 34.05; 21.82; 33.66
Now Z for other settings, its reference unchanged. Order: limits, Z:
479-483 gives 2.1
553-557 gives 0.8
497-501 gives 1.8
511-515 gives 2.7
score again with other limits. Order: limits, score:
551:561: 0.758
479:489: 0.654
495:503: 0.681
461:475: 0.674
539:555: 0.759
